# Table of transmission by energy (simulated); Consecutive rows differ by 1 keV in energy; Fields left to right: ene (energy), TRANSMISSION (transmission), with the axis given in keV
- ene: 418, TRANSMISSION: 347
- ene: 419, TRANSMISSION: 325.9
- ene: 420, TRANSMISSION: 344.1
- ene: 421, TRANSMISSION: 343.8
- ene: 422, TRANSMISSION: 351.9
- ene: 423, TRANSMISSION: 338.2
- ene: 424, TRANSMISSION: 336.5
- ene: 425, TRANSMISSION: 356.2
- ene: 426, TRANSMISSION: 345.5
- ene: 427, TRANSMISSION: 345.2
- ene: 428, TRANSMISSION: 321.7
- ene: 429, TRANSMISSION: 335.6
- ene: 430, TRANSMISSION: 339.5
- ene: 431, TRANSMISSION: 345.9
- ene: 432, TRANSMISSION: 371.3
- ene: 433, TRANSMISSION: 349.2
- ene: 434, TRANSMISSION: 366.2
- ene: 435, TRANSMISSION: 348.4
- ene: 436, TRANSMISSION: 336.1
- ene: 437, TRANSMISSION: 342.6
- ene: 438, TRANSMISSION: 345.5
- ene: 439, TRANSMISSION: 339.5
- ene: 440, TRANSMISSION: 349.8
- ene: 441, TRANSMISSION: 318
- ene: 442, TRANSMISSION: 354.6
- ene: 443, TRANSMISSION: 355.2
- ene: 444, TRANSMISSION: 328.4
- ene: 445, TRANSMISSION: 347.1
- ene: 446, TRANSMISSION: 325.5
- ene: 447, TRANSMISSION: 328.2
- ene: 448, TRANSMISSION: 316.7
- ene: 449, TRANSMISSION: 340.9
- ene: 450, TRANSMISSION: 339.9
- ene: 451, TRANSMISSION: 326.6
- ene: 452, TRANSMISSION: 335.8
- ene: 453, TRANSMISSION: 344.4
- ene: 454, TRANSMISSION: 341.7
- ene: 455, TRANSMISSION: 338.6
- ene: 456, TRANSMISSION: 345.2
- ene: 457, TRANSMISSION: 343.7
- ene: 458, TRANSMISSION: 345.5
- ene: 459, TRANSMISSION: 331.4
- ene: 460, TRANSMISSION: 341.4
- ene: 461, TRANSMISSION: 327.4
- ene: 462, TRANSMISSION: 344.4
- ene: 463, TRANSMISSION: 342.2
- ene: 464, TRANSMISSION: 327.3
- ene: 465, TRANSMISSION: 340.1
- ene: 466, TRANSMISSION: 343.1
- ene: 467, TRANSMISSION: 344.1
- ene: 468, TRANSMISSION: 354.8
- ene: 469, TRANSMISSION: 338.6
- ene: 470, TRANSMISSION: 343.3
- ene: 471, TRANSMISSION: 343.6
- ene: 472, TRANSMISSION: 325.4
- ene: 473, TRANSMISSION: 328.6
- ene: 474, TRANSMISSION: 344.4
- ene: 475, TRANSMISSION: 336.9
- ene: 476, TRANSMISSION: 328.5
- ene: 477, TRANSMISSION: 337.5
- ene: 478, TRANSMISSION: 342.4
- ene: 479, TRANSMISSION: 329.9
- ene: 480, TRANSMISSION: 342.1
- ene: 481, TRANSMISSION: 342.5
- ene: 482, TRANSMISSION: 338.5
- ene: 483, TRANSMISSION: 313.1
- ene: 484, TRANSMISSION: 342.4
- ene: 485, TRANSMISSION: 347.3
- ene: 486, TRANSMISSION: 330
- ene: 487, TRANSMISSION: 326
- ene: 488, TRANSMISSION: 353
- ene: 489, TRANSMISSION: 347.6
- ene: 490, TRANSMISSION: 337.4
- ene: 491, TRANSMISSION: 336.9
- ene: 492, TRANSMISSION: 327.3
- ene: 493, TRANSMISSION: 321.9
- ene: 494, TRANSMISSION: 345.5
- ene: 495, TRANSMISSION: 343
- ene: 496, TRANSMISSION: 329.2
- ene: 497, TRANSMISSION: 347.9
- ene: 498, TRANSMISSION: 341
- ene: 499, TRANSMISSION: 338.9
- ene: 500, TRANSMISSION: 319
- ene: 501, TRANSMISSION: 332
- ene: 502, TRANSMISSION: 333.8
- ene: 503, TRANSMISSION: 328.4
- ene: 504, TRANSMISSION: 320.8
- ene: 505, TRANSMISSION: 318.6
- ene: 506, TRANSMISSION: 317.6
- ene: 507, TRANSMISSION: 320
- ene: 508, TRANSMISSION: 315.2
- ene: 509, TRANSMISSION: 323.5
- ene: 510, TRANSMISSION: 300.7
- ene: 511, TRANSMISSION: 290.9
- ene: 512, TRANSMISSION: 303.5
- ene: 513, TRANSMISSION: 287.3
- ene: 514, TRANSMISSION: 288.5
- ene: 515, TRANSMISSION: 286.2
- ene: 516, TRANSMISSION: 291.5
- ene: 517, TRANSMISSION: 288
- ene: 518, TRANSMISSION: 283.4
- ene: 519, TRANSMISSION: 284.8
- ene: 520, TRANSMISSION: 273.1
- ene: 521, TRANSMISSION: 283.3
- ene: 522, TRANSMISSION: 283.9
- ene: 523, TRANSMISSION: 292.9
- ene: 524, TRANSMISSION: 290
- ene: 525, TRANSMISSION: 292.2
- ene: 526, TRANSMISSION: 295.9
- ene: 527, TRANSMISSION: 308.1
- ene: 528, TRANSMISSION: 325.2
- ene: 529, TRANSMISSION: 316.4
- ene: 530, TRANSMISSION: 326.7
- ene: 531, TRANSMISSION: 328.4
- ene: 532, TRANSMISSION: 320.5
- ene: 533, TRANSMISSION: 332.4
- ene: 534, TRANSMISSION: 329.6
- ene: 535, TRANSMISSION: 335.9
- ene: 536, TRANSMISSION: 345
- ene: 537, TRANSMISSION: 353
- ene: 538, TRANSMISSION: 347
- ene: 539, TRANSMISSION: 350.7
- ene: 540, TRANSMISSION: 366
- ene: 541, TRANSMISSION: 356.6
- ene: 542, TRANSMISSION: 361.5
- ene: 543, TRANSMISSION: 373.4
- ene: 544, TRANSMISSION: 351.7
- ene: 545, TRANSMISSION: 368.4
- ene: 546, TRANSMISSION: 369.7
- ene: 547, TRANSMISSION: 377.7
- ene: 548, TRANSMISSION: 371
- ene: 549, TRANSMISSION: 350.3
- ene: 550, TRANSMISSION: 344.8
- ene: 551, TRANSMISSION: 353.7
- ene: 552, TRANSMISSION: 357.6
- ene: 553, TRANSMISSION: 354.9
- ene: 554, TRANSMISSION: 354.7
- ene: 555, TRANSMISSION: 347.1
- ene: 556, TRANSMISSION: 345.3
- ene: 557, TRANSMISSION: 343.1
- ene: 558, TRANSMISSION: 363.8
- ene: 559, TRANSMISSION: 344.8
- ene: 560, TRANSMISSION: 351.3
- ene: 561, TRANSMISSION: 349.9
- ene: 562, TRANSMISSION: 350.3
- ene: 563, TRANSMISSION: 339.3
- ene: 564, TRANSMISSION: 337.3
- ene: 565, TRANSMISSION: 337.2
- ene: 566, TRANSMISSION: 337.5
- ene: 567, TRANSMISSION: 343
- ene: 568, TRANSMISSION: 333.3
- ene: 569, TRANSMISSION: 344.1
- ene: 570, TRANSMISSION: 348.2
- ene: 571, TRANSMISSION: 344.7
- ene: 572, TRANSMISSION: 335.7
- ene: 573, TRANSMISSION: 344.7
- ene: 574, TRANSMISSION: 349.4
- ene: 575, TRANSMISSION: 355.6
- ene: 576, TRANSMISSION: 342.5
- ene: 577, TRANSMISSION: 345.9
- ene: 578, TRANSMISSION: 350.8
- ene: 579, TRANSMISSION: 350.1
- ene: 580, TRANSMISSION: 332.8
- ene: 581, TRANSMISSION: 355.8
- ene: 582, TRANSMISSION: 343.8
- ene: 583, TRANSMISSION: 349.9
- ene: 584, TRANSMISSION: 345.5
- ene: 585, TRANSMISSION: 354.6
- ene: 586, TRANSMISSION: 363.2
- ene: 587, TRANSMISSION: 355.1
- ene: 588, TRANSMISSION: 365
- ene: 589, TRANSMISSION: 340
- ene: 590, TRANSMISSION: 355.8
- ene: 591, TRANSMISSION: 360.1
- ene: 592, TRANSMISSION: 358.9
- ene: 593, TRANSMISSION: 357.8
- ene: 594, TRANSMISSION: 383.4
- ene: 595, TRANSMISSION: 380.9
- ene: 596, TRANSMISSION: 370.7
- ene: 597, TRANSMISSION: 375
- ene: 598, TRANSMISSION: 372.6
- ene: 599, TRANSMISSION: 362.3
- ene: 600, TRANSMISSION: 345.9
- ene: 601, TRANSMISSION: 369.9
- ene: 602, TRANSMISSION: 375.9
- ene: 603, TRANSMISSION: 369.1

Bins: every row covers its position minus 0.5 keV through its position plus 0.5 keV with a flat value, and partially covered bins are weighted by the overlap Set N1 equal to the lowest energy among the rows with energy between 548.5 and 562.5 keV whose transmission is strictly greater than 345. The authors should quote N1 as 549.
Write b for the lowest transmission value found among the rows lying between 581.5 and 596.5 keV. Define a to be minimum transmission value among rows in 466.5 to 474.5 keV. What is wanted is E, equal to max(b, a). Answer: 340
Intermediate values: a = 325.4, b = 340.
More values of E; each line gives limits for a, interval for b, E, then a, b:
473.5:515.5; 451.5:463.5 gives 327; 286.2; 327.4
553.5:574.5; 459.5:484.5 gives 333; 333.3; 313.1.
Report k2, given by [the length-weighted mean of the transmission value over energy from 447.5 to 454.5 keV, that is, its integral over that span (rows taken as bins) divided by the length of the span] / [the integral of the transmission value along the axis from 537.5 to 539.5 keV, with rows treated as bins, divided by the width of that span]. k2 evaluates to 0.96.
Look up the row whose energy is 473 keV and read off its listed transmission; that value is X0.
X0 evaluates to 328.6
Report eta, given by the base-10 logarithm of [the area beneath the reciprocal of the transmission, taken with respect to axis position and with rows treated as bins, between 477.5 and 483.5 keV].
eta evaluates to -1.75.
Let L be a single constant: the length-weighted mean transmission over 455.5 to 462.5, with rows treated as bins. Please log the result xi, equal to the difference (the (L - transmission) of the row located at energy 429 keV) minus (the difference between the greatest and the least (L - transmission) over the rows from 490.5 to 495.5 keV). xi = -19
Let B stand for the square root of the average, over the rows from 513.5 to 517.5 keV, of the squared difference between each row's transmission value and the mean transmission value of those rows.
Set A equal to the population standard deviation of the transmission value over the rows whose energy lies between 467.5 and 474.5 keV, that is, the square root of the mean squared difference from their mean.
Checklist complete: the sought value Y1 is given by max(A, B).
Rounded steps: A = 9.3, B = 1.9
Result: 9.3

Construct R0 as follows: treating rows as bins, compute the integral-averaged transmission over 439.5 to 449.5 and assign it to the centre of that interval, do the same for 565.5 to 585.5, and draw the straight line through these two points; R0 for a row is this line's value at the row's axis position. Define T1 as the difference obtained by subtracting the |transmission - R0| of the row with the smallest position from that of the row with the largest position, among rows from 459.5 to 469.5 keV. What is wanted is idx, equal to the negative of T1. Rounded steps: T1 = -3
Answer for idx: 3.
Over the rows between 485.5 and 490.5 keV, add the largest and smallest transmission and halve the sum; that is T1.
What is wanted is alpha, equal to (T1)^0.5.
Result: 18.4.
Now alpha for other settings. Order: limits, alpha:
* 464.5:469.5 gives 18.6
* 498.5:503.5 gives 18.1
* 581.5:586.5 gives 18.8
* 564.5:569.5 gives 18.4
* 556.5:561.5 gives 18.8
